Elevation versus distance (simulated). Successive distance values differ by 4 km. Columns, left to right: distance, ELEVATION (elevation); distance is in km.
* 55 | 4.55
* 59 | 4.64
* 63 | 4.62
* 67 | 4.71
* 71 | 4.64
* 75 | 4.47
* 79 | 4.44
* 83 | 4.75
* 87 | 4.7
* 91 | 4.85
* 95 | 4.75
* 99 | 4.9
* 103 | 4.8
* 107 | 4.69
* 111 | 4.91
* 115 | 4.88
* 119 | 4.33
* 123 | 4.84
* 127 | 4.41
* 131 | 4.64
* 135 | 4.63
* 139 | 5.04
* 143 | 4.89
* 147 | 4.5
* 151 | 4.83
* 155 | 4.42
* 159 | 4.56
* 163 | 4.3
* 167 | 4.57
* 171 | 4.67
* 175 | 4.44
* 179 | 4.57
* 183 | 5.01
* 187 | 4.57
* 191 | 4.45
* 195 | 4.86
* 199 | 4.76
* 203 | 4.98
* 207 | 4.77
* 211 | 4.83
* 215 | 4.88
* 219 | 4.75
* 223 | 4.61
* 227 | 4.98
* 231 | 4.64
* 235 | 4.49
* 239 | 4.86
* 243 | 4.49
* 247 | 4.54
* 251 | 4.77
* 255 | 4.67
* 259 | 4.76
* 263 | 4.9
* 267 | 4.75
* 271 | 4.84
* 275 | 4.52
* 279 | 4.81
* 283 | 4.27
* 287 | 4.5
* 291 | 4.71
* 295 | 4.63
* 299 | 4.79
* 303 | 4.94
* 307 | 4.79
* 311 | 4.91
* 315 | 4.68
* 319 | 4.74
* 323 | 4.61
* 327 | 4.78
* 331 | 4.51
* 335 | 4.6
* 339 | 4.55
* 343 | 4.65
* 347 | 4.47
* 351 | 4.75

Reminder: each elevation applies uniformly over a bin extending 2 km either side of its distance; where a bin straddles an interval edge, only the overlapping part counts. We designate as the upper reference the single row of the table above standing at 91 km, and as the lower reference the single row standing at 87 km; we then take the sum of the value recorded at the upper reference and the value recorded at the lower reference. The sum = 9.55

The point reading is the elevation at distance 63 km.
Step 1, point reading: 4.62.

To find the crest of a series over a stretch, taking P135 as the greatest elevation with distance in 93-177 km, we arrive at 5.04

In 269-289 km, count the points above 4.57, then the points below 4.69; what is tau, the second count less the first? 1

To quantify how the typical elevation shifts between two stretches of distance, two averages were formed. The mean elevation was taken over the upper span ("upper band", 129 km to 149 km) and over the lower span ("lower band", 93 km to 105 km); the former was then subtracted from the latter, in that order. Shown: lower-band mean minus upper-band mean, 0.077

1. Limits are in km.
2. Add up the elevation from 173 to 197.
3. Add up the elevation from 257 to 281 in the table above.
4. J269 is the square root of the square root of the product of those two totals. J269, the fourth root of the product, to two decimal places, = 5.31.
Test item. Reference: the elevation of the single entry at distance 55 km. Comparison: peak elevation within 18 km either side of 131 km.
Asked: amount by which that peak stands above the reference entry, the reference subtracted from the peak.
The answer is 0.49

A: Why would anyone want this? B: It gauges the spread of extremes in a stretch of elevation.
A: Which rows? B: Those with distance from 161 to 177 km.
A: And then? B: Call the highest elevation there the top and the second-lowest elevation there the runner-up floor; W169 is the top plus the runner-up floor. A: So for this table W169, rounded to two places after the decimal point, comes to 9.11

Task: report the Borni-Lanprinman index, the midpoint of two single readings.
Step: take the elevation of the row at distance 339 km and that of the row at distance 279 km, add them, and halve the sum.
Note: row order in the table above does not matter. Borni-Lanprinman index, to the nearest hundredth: 4.68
